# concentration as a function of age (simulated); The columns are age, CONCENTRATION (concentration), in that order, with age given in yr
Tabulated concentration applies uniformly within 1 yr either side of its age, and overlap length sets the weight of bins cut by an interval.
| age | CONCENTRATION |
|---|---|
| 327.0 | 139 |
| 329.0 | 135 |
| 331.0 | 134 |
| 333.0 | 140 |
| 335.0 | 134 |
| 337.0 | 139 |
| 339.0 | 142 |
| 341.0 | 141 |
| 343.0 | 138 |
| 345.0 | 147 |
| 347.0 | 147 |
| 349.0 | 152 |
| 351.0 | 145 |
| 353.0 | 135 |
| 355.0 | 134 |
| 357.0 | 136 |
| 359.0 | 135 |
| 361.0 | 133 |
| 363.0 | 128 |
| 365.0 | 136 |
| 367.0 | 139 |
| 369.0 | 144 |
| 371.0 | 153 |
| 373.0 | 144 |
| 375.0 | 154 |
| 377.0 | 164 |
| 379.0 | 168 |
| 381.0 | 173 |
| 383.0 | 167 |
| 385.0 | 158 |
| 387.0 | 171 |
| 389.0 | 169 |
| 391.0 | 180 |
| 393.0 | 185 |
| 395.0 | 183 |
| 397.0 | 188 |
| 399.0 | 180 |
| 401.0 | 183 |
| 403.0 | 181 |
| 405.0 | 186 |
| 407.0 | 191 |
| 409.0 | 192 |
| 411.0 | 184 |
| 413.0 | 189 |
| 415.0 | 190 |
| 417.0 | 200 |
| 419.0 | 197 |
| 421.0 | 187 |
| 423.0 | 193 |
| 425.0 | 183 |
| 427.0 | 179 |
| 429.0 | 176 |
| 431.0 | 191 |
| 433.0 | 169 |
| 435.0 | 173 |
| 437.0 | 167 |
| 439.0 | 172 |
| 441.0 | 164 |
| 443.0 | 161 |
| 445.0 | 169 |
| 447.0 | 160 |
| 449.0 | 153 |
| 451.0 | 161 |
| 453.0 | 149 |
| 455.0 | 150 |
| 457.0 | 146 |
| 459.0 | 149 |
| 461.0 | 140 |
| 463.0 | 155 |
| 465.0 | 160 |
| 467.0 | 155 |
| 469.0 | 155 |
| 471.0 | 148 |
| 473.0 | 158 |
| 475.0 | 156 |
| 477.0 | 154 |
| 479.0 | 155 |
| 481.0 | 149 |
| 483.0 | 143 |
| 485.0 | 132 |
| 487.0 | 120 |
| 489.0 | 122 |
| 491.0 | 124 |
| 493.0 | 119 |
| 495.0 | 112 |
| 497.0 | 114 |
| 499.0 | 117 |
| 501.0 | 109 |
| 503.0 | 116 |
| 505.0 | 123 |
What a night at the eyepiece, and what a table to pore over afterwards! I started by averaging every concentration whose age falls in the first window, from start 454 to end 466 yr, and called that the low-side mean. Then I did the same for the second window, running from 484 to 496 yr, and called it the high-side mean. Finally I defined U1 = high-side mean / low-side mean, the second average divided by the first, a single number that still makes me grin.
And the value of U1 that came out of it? 0.81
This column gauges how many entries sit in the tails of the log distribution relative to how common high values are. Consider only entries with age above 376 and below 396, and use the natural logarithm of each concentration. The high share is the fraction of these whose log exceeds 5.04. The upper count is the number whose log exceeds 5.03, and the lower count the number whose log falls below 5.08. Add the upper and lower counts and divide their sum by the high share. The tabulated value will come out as 11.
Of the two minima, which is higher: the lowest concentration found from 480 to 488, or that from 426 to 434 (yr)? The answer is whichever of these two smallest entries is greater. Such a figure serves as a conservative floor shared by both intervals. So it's 169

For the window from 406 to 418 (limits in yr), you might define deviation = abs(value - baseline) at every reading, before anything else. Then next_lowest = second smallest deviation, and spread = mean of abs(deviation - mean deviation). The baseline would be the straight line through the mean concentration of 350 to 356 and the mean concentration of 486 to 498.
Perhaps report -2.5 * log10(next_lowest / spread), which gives -3.1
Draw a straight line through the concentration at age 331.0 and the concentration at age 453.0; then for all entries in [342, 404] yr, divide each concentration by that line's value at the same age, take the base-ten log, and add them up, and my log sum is 1.5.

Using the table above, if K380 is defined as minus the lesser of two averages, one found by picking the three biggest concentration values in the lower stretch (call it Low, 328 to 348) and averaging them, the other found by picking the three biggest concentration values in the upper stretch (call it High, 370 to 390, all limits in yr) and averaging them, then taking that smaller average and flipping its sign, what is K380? -145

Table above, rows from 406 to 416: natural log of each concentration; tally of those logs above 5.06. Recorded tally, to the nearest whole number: 5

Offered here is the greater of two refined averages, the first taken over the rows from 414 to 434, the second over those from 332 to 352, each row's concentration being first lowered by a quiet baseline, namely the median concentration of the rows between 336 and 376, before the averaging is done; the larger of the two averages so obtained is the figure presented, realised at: 46.5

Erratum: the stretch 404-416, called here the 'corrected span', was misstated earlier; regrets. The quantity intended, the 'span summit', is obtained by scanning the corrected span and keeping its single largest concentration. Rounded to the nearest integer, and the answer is 192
